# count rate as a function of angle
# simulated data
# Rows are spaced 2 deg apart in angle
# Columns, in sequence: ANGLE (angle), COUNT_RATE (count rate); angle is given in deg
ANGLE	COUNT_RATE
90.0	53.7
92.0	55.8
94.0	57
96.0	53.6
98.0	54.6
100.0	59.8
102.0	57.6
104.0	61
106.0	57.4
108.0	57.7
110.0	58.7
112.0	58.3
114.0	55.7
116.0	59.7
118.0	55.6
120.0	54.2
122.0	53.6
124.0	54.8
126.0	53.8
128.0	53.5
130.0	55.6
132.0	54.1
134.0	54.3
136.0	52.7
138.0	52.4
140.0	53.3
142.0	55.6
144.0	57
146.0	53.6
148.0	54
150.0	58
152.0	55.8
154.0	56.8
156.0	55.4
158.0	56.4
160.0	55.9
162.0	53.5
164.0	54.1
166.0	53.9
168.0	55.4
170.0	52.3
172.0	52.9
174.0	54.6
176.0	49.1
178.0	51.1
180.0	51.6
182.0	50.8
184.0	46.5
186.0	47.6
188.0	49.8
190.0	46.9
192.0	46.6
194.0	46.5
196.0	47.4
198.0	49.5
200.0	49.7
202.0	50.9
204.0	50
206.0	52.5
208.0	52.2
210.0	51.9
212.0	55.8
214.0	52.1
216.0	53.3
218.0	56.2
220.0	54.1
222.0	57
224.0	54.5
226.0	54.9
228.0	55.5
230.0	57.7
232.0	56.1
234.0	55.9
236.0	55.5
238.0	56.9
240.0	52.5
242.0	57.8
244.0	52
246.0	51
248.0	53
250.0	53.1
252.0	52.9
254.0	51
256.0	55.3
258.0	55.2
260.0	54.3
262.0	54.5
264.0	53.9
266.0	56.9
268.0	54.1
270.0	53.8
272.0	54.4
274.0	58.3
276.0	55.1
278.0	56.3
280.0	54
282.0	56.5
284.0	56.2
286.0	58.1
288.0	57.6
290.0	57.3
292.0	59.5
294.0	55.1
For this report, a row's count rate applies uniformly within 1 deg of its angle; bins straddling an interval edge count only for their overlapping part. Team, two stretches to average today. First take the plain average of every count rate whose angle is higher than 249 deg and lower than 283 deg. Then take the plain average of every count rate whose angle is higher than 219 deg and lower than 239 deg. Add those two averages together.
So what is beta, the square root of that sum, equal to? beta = 10.5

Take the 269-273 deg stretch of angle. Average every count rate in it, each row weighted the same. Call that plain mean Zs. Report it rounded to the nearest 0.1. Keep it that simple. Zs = 54.1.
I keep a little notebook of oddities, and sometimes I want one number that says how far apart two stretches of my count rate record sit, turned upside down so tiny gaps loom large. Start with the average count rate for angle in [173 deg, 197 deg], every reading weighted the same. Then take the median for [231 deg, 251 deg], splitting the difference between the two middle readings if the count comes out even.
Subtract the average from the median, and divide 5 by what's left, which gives 1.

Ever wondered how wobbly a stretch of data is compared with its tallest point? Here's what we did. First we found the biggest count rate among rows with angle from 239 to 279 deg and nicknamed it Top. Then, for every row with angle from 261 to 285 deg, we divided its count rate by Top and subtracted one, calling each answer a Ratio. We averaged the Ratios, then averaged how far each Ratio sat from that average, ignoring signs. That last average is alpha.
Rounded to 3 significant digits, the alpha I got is 0.0215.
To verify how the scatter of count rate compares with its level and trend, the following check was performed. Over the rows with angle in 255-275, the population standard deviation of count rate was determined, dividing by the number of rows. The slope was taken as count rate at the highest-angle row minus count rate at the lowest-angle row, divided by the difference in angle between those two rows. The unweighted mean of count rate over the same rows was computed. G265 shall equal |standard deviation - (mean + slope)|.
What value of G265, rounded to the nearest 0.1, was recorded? 53.9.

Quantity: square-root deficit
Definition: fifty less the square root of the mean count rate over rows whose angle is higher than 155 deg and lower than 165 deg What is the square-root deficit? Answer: 42.6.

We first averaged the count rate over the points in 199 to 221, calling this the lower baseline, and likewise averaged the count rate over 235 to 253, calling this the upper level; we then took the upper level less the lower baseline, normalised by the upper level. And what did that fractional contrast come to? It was 0.023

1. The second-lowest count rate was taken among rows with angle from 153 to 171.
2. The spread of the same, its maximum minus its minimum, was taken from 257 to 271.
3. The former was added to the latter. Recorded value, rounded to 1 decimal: 56.6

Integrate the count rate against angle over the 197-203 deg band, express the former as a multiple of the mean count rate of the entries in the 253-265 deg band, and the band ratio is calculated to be 6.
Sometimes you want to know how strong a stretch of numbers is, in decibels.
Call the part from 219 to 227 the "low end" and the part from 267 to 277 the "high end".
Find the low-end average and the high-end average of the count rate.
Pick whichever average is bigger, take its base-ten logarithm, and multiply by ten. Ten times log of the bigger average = 17.4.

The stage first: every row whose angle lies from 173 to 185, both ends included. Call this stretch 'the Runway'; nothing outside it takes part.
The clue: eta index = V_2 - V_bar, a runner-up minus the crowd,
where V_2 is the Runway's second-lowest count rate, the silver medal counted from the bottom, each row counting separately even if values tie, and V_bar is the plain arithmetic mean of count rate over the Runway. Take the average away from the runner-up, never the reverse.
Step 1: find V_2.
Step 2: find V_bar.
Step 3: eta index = -1.5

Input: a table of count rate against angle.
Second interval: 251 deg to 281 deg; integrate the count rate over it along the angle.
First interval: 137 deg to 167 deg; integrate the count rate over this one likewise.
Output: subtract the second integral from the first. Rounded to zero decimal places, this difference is 11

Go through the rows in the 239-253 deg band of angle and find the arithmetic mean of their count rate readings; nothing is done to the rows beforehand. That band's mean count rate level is 53.2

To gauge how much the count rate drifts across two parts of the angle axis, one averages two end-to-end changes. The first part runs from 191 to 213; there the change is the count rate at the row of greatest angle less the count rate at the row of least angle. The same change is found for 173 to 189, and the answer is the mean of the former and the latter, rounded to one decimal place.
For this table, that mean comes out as 2.2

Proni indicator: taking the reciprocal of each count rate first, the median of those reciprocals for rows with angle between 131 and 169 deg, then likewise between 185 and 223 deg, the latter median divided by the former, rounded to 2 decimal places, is 1.07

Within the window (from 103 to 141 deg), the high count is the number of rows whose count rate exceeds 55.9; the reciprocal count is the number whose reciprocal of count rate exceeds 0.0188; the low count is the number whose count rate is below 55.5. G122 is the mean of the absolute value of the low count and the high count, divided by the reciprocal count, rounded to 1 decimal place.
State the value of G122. 4.0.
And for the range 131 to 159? 3.0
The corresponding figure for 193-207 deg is 0.5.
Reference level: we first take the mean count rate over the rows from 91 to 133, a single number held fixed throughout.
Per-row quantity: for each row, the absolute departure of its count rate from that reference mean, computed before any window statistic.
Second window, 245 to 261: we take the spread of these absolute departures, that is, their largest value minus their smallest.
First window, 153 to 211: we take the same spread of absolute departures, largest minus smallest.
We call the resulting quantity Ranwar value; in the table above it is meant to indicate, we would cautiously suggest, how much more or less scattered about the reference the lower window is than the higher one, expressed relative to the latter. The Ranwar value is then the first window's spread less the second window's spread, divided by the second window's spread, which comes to 1.25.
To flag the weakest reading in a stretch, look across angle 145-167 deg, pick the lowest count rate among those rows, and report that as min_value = 53.5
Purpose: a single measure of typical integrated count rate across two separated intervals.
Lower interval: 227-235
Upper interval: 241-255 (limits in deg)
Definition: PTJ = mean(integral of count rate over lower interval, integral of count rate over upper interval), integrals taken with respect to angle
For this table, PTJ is 596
